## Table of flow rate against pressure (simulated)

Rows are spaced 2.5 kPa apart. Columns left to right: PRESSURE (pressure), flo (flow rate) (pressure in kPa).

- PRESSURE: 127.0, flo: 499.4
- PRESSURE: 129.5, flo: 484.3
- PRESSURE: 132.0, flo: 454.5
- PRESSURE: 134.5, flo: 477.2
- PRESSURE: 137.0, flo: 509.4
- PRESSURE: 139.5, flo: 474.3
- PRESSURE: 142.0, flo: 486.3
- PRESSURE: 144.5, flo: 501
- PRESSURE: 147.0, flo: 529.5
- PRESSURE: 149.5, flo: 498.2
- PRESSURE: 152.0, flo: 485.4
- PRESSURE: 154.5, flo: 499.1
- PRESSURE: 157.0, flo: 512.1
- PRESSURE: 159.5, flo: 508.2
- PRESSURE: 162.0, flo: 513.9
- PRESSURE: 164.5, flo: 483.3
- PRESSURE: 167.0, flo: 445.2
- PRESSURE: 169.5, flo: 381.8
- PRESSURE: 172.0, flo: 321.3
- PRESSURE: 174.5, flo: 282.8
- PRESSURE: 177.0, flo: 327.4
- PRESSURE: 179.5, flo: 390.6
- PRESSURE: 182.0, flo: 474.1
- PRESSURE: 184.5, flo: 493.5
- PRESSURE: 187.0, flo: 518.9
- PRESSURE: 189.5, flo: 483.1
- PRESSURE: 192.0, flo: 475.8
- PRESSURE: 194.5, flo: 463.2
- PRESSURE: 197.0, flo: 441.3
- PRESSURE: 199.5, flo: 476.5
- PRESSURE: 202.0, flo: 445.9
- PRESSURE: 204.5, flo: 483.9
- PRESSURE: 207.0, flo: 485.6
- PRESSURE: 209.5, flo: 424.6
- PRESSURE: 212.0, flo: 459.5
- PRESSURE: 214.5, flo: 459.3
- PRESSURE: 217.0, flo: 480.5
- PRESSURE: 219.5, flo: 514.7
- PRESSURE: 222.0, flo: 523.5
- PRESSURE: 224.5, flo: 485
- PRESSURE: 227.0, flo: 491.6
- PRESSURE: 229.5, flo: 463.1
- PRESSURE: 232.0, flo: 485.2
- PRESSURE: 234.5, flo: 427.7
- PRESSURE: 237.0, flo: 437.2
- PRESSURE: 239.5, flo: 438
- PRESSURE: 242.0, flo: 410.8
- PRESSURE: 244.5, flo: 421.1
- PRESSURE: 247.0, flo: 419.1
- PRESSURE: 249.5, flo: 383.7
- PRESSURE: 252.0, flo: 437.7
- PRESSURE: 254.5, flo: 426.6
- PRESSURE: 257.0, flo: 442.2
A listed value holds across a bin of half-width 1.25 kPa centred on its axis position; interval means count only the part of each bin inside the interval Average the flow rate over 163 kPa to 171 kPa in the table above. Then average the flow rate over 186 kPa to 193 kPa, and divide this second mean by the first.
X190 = 1.13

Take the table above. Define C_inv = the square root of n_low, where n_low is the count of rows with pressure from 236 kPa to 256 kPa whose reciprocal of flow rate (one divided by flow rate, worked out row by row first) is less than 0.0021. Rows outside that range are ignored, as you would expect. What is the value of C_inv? 0.0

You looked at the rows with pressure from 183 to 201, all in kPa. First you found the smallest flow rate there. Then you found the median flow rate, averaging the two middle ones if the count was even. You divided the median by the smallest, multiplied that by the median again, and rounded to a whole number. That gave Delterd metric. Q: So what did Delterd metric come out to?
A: 515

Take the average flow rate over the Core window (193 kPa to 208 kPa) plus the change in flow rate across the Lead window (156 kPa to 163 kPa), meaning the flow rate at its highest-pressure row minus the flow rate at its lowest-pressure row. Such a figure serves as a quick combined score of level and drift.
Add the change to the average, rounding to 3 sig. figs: 468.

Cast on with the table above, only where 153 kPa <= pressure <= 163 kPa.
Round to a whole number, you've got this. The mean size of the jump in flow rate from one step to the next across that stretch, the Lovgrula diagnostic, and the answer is 8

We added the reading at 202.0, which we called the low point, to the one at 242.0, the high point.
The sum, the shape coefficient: 857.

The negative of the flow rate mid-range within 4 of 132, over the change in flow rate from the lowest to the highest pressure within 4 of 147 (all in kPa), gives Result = 168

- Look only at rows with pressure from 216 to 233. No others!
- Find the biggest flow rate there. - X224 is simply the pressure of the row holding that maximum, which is 222.0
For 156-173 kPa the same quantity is 162.0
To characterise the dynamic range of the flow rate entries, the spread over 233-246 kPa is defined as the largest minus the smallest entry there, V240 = 27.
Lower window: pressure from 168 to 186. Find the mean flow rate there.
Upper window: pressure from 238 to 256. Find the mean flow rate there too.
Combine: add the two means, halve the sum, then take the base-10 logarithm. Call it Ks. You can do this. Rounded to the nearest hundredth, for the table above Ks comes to 2.60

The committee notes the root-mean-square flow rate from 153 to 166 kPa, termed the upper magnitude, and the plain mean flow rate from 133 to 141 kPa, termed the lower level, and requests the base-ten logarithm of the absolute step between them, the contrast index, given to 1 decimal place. 1.2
